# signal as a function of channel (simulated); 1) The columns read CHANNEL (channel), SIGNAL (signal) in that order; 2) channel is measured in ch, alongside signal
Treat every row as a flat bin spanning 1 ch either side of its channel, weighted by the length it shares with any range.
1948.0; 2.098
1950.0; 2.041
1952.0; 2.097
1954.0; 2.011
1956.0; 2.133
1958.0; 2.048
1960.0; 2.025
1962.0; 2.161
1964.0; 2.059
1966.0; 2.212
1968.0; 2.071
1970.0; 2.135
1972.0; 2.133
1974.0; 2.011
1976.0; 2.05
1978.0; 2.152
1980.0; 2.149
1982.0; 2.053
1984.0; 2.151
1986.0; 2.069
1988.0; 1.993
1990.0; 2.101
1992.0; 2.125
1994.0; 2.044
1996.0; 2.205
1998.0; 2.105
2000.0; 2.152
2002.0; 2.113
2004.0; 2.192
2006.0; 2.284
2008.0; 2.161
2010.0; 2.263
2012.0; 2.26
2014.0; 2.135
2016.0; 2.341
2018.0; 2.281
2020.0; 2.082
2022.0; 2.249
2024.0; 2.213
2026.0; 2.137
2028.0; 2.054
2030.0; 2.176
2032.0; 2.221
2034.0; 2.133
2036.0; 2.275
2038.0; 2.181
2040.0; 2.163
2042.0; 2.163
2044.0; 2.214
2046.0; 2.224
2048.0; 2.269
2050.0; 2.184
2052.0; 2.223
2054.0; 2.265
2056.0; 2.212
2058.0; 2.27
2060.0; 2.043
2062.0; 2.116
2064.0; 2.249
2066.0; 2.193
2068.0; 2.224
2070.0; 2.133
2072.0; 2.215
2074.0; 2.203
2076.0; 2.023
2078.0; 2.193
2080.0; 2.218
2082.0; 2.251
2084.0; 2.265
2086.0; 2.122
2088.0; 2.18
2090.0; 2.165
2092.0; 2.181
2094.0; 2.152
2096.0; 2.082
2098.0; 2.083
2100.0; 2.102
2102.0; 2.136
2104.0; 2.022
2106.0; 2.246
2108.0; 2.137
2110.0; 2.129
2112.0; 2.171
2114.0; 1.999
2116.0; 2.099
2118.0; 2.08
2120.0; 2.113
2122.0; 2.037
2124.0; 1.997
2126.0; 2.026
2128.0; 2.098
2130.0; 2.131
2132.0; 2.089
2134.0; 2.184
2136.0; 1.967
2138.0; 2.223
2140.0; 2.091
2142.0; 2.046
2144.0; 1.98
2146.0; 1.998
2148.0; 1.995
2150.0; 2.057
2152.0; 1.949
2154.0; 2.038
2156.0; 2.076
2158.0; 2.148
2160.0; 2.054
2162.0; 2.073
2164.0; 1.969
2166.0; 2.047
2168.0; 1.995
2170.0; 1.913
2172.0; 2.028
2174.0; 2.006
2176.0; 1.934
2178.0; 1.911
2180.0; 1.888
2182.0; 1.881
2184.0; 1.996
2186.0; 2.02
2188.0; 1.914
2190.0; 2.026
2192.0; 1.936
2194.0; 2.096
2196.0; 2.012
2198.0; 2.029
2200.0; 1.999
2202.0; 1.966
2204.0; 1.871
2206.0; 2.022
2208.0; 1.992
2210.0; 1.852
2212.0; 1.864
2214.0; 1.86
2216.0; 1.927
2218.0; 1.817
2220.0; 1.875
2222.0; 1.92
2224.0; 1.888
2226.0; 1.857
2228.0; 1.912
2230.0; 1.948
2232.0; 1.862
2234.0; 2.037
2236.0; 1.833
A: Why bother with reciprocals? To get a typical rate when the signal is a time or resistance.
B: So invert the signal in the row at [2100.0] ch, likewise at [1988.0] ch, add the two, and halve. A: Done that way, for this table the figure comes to 0.489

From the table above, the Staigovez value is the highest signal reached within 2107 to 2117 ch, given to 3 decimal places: 2.171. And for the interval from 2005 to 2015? 2.284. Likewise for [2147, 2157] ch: 2.076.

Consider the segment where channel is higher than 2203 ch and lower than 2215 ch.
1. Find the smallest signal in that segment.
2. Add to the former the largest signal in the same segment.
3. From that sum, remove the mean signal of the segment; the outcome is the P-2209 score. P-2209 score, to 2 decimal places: 1.96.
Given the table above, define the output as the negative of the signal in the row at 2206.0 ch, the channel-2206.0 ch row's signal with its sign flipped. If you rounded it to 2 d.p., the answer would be -2.02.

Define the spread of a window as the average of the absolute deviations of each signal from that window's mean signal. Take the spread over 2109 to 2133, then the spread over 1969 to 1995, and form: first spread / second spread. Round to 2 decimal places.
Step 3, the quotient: 0.90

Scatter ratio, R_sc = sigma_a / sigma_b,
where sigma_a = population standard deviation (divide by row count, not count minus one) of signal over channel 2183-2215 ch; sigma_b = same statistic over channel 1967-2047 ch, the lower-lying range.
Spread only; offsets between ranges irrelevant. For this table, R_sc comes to 0.90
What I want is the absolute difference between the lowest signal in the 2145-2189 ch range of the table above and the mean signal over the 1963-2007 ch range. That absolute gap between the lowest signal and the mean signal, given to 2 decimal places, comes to 0.24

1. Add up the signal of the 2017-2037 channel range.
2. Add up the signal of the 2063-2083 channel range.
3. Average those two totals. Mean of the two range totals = 21.9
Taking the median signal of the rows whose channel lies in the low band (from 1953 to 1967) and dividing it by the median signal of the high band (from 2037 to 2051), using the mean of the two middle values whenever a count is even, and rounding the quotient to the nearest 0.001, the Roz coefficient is 0.943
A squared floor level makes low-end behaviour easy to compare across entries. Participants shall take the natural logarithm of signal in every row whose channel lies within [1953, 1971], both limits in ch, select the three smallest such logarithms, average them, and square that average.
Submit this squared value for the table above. 0.500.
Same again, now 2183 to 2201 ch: 0.445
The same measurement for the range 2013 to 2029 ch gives 0.543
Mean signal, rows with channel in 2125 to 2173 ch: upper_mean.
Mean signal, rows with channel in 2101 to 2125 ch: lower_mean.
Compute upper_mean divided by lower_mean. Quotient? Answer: 0.98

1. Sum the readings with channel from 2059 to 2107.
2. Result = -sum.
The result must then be -52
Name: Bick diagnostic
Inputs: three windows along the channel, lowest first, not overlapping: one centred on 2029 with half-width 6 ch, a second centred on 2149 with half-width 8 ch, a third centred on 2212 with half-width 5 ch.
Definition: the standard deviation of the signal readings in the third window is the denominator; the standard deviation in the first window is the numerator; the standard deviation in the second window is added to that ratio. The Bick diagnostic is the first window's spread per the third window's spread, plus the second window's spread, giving 1.1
